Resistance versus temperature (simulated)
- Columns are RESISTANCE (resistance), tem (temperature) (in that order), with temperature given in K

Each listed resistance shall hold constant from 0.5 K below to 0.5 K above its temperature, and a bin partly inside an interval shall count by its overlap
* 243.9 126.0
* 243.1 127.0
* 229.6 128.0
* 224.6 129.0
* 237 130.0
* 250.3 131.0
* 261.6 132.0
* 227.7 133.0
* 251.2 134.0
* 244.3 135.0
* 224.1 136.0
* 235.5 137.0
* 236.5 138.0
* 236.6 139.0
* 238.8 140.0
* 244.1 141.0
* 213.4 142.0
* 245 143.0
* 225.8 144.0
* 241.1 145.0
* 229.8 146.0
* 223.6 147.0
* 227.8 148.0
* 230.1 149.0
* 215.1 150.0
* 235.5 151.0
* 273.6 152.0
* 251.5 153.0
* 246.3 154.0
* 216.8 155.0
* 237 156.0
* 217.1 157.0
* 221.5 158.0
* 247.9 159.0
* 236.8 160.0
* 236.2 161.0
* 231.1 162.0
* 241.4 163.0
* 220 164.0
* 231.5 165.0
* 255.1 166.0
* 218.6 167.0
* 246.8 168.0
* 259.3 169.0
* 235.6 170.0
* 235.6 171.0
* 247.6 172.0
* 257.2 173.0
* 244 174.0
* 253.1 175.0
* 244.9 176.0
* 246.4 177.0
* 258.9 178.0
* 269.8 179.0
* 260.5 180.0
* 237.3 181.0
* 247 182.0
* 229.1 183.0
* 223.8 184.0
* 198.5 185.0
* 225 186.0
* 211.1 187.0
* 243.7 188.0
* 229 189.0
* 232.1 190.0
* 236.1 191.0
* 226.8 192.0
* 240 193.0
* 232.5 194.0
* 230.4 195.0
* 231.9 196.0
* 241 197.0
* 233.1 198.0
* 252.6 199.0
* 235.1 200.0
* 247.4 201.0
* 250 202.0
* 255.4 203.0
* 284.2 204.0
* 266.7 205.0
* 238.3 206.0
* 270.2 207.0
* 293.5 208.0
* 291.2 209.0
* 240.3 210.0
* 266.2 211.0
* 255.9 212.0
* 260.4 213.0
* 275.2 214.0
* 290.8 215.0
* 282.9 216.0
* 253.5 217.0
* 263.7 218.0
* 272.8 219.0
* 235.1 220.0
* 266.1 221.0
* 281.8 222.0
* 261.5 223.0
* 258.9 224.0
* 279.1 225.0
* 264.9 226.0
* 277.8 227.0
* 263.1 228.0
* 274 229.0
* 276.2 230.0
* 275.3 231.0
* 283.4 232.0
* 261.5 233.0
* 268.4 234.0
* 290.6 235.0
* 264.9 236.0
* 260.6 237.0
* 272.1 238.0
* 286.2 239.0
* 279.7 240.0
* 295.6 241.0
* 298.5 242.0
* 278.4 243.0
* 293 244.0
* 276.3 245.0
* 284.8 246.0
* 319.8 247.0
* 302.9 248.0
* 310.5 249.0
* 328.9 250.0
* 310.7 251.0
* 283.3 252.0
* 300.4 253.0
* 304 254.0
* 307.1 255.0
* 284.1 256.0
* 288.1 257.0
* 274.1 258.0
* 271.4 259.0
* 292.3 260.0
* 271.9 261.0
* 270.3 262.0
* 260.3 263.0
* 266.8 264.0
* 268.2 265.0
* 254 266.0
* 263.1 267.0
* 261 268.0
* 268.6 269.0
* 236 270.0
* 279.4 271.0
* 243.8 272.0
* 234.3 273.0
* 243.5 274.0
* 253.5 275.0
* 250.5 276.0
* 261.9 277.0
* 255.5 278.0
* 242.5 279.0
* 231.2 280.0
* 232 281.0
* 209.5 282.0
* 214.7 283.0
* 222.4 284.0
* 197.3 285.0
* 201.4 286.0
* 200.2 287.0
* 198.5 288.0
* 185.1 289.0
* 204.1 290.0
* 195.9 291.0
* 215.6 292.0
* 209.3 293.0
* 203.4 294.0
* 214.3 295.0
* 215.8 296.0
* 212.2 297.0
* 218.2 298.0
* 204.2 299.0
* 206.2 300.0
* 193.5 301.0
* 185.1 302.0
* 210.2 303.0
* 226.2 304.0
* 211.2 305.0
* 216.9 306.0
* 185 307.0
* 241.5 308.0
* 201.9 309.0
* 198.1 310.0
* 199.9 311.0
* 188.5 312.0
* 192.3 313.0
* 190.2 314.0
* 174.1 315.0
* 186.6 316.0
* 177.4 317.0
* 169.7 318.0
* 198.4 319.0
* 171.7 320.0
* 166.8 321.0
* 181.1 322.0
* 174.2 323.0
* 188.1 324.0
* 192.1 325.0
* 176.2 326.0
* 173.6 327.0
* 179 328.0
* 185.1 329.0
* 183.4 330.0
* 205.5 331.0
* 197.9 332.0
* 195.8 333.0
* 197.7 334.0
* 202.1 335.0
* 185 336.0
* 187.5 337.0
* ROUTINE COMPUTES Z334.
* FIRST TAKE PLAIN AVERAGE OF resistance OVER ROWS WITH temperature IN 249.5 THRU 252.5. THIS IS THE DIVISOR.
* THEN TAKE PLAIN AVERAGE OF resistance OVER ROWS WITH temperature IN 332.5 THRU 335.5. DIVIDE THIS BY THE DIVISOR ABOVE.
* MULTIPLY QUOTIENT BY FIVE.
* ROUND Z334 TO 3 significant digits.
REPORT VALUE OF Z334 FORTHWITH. 3.23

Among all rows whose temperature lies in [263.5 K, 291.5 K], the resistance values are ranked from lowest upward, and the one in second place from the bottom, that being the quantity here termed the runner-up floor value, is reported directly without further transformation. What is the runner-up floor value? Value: 195.9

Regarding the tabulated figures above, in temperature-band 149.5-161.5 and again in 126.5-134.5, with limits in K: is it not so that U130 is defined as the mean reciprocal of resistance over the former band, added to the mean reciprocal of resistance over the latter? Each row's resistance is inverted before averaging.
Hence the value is 0.0084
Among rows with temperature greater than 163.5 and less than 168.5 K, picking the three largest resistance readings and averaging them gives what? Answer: 244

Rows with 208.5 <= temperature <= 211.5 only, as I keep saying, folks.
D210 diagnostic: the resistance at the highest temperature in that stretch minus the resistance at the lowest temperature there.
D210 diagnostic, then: -25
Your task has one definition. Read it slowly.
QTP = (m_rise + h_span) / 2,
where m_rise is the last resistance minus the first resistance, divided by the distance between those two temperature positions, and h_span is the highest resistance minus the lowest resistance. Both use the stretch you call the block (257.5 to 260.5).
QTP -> 15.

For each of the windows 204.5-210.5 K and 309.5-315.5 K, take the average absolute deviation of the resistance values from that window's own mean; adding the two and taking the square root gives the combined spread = 5.0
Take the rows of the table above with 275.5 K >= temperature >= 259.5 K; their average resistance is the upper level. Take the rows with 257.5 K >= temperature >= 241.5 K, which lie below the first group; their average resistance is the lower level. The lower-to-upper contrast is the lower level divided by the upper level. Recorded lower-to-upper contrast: 1.14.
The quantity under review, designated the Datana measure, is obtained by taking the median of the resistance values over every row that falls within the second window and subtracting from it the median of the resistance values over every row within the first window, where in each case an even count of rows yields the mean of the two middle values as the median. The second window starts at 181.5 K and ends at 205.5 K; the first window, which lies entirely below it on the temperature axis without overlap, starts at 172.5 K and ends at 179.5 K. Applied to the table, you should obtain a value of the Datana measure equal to -19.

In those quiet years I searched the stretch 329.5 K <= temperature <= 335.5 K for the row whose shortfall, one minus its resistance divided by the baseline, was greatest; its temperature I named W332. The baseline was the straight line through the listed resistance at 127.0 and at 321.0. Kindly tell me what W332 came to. 330.0 K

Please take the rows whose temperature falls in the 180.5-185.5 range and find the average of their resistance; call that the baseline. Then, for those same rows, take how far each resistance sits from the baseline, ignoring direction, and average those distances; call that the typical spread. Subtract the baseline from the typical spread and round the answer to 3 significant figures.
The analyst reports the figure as -214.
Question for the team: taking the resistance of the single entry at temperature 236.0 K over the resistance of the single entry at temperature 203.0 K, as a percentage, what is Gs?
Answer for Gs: 104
